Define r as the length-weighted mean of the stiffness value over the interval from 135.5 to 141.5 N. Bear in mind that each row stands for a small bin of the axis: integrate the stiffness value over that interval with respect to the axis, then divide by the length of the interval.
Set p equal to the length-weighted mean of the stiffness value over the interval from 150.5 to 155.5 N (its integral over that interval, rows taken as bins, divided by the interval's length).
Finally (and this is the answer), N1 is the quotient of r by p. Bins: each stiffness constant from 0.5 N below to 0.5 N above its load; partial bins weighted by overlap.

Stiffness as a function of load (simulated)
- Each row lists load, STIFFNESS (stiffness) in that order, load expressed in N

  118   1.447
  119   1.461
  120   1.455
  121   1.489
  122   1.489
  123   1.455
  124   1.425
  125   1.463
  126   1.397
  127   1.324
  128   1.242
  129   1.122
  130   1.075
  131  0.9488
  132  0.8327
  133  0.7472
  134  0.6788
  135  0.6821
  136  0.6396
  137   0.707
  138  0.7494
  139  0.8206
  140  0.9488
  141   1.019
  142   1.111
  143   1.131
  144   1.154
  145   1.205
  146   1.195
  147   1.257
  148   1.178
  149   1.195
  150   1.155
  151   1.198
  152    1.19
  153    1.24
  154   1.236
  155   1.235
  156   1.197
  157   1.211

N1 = 0.7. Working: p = 1.22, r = 0.81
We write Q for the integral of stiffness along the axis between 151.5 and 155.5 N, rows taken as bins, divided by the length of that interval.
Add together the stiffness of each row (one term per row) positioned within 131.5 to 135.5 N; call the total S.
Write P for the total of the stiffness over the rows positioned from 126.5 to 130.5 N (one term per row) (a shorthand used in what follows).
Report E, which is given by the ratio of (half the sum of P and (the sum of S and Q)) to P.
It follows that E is 0.9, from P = 4.8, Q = 1.23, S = 2.9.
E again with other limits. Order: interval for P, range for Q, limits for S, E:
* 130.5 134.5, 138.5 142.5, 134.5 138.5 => 1.1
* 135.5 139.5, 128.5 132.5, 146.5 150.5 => 1.5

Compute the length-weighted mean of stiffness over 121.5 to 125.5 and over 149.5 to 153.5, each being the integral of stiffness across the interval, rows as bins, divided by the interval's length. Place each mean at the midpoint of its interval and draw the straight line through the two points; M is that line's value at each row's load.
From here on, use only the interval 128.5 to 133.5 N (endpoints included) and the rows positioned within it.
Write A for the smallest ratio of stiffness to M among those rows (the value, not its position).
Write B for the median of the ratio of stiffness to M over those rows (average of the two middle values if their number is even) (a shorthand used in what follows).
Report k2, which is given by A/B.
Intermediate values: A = 0.5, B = 0.68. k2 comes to 0.80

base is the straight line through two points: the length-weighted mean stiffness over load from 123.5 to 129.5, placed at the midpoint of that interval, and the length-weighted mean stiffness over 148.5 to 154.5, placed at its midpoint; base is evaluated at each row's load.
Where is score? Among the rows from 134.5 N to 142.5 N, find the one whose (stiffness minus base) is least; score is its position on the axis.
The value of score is 136 N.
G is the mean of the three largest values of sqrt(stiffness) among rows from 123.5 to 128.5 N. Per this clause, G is 1.20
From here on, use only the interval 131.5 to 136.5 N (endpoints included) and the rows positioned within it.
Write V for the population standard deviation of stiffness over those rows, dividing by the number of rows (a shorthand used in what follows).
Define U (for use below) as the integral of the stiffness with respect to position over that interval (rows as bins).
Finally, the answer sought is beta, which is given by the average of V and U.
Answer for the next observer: 1.8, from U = 3.6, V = 0.07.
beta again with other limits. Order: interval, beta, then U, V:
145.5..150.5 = 3.0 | 6.0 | 0.03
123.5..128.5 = 3.5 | 6.9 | 0.08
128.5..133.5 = 2.4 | 4.7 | 0.14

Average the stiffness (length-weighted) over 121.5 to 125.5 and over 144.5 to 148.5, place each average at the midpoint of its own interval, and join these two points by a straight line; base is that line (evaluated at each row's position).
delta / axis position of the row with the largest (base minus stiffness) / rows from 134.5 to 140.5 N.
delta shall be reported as 136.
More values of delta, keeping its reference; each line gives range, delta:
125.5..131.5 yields 131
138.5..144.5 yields 139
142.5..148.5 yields 143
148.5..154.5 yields 150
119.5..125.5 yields 120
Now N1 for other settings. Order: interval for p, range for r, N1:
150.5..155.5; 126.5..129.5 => 1.0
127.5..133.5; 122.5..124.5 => 1.4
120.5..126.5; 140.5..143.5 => 0.7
